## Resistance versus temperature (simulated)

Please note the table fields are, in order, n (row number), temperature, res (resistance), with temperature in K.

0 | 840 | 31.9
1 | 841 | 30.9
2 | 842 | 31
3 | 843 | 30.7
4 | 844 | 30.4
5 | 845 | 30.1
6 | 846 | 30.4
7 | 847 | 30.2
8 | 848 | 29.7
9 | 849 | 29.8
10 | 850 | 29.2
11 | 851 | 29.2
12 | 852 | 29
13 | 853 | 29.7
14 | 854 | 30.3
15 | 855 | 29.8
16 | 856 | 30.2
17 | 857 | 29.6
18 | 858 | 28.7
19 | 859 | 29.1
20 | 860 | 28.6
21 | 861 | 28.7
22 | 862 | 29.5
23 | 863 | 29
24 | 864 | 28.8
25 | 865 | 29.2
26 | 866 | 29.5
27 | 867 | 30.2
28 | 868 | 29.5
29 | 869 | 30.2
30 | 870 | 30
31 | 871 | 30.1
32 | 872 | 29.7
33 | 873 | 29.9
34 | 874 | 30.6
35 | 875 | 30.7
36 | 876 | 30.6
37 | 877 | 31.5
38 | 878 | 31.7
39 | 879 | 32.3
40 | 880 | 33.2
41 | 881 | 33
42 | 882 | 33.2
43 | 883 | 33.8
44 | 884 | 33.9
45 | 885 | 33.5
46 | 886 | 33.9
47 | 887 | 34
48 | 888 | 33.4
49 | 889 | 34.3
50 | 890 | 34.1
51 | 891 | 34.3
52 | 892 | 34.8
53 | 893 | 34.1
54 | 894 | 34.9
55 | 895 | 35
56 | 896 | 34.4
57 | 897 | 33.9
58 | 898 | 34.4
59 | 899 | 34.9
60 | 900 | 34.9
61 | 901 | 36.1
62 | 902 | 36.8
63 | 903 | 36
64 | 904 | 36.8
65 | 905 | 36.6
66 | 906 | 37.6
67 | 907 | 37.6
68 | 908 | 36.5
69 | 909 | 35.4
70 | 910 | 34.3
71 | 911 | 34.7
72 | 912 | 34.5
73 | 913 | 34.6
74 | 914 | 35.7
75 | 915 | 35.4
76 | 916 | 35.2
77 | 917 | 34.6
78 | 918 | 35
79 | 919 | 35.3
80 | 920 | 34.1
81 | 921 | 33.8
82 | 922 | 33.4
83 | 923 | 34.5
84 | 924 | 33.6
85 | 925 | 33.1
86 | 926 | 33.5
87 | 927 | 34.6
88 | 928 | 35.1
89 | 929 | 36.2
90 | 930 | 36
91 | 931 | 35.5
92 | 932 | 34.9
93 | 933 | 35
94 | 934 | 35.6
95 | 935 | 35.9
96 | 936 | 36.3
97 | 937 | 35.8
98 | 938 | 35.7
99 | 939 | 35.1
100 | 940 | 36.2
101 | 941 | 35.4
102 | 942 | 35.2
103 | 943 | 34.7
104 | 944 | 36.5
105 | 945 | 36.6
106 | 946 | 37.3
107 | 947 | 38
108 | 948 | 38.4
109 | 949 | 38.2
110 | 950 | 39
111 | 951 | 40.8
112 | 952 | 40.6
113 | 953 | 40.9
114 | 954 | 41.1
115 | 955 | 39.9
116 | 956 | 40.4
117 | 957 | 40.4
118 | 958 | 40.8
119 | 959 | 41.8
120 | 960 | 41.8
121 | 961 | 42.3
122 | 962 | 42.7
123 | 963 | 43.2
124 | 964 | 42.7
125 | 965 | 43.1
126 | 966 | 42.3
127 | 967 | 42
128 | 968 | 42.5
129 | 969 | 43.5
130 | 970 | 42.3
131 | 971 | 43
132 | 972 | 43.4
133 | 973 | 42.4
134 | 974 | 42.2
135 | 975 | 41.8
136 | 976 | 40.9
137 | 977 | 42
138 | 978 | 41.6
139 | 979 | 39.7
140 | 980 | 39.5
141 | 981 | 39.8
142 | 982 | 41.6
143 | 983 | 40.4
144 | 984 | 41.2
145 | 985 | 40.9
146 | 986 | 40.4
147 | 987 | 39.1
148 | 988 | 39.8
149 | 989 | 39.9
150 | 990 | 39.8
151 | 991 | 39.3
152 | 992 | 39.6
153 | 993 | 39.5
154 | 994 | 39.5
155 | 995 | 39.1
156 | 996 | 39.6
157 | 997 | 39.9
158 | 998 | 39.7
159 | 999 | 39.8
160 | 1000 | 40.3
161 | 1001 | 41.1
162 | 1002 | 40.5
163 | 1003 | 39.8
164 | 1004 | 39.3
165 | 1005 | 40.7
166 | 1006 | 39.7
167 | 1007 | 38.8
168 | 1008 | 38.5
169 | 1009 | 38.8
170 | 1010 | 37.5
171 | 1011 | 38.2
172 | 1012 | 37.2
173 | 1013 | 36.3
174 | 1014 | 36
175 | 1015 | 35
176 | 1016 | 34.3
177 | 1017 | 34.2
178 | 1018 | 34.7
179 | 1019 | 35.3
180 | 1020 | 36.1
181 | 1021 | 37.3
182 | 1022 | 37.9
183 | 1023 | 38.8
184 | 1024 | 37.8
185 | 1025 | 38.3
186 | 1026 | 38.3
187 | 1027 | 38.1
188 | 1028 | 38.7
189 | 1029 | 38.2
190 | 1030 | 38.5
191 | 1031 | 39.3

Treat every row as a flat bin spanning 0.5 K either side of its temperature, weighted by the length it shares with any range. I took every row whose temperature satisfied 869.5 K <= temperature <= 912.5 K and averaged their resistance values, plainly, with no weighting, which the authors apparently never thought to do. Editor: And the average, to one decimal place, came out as 33.9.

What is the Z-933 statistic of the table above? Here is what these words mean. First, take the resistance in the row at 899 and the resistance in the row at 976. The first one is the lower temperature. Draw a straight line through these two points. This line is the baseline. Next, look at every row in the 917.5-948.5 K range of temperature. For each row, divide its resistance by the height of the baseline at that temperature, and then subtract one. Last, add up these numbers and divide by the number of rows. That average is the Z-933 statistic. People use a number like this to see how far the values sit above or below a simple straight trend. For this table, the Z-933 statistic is -0.058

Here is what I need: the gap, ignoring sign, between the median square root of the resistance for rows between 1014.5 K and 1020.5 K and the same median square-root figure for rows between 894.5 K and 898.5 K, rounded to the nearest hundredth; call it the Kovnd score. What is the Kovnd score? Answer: 0.04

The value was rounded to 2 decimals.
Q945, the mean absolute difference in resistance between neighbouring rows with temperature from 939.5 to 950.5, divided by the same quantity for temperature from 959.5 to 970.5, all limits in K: 1.02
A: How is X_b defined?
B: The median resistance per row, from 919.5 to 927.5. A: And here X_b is 33.7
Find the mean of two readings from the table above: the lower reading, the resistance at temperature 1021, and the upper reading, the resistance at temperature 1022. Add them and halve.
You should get 37.6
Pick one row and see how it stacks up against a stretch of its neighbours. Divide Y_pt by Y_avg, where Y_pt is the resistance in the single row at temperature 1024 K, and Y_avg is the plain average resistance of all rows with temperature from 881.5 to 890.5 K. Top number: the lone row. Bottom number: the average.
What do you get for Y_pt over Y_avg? 1.12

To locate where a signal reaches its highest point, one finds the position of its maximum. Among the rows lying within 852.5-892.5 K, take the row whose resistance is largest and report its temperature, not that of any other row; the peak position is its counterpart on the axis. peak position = 892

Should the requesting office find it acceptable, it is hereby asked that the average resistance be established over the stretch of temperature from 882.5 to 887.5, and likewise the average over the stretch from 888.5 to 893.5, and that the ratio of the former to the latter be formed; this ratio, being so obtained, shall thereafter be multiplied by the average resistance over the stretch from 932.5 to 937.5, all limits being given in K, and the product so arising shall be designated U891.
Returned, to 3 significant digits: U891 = 35.2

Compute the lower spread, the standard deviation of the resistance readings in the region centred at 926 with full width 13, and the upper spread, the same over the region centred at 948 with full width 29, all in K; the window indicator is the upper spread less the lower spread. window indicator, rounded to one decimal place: 1.6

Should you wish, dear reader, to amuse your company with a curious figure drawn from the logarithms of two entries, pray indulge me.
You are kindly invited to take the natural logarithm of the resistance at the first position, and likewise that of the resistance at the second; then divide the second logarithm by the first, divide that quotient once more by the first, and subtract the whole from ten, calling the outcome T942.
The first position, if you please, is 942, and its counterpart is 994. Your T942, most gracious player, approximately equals 9.71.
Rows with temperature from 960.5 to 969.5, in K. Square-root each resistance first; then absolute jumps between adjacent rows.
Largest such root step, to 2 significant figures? 0.076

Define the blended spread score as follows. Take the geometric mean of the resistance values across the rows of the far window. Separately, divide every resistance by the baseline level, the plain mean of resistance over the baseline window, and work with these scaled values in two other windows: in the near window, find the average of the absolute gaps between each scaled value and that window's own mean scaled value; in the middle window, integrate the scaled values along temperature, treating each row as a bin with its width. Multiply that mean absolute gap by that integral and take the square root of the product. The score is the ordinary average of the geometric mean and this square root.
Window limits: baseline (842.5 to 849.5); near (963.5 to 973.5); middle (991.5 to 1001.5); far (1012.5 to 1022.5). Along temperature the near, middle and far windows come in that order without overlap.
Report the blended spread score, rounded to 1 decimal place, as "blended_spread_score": 18.1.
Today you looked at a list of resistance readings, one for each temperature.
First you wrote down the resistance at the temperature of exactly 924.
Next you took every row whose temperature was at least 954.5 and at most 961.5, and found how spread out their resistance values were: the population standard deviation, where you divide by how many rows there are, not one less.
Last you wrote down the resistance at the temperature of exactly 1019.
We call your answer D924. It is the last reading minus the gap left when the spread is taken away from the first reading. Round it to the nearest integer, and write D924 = 3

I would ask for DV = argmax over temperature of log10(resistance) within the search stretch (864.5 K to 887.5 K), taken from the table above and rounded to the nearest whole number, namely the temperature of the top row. 887 K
